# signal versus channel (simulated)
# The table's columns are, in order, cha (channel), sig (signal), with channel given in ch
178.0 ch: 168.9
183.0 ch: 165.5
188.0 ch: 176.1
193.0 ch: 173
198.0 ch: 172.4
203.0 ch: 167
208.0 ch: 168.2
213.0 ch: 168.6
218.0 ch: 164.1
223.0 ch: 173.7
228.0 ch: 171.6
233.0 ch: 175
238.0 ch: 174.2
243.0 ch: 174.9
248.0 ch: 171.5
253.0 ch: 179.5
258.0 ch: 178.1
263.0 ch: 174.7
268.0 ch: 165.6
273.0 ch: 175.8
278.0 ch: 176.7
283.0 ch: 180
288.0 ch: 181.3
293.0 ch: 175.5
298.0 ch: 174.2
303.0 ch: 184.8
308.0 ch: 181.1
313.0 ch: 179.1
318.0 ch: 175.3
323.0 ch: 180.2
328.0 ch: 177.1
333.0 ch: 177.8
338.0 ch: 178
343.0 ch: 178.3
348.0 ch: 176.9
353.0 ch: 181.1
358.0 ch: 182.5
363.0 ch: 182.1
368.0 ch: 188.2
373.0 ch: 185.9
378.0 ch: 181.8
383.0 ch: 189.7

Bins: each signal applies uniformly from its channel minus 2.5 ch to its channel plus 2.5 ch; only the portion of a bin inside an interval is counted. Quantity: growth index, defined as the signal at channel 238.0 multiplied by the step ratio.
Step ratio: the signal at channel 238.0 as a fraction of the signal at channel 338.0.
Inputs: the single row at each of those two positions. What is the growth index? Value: 170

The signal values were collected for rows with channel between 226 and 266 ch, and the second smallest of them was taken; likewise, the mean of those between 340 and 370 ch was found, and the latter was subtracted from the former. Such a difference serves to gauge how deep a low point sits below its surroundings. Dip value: -10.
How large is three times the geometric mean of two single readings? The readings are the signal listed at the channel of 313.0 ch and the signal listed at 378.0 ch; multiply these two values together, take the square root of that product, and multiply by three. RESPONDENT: 541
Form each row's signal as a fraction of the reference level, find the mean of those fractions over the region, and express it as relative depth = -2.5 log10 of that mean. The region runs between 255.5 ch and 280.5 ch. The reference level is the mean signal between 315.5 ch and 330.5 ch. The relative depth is 0.021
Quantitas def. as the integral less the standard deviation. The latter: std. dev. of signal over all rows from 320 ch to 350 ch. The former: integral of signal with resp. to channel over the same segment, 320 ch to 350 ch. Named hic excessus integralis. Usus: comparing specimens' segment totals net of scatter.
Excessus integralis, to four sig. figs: 5340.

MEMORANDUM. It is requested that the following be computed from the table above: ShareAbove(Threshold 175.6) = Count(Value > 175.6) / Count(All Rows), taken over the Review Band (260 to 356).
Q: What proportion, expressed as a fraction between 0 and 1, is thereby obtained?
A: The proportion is 0.74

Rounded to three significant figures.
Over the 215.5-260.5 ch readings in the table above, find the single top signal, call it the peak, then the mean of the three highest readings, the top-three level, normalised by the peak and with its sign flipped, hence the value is -0.989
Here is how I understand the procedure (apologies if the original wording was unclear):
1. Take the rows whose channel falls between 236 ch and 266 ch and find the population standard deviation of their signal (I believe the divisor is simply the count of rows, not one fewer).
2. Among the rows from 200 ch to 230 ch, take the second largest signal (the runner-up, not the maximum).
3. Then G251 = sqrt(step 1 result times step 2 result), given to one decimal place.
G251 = 21.2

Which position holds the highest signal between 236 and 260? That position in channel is 253.0 ch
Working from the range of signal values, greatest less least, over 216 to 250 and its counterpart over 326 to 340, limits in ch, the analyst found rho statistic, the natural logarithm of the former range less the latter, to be 2.30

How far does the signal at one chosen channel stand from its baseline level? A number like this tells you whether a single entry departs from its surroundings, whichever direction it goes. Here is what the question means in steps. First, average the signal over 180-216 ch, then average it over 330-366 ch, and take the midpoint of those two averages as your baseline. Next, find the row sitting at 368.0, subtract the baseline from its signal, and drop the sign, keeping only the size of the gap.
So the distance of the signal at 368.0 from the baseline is 13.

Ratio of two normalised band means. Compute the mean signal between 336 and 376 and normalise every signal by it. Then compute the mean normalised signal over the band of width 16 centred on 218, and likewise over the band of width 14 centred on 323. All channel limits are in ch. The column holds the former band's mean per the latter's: 0.951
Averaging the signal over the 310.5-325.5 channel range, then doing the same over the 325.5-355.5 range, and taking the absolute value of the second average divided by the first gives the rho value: 1.00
